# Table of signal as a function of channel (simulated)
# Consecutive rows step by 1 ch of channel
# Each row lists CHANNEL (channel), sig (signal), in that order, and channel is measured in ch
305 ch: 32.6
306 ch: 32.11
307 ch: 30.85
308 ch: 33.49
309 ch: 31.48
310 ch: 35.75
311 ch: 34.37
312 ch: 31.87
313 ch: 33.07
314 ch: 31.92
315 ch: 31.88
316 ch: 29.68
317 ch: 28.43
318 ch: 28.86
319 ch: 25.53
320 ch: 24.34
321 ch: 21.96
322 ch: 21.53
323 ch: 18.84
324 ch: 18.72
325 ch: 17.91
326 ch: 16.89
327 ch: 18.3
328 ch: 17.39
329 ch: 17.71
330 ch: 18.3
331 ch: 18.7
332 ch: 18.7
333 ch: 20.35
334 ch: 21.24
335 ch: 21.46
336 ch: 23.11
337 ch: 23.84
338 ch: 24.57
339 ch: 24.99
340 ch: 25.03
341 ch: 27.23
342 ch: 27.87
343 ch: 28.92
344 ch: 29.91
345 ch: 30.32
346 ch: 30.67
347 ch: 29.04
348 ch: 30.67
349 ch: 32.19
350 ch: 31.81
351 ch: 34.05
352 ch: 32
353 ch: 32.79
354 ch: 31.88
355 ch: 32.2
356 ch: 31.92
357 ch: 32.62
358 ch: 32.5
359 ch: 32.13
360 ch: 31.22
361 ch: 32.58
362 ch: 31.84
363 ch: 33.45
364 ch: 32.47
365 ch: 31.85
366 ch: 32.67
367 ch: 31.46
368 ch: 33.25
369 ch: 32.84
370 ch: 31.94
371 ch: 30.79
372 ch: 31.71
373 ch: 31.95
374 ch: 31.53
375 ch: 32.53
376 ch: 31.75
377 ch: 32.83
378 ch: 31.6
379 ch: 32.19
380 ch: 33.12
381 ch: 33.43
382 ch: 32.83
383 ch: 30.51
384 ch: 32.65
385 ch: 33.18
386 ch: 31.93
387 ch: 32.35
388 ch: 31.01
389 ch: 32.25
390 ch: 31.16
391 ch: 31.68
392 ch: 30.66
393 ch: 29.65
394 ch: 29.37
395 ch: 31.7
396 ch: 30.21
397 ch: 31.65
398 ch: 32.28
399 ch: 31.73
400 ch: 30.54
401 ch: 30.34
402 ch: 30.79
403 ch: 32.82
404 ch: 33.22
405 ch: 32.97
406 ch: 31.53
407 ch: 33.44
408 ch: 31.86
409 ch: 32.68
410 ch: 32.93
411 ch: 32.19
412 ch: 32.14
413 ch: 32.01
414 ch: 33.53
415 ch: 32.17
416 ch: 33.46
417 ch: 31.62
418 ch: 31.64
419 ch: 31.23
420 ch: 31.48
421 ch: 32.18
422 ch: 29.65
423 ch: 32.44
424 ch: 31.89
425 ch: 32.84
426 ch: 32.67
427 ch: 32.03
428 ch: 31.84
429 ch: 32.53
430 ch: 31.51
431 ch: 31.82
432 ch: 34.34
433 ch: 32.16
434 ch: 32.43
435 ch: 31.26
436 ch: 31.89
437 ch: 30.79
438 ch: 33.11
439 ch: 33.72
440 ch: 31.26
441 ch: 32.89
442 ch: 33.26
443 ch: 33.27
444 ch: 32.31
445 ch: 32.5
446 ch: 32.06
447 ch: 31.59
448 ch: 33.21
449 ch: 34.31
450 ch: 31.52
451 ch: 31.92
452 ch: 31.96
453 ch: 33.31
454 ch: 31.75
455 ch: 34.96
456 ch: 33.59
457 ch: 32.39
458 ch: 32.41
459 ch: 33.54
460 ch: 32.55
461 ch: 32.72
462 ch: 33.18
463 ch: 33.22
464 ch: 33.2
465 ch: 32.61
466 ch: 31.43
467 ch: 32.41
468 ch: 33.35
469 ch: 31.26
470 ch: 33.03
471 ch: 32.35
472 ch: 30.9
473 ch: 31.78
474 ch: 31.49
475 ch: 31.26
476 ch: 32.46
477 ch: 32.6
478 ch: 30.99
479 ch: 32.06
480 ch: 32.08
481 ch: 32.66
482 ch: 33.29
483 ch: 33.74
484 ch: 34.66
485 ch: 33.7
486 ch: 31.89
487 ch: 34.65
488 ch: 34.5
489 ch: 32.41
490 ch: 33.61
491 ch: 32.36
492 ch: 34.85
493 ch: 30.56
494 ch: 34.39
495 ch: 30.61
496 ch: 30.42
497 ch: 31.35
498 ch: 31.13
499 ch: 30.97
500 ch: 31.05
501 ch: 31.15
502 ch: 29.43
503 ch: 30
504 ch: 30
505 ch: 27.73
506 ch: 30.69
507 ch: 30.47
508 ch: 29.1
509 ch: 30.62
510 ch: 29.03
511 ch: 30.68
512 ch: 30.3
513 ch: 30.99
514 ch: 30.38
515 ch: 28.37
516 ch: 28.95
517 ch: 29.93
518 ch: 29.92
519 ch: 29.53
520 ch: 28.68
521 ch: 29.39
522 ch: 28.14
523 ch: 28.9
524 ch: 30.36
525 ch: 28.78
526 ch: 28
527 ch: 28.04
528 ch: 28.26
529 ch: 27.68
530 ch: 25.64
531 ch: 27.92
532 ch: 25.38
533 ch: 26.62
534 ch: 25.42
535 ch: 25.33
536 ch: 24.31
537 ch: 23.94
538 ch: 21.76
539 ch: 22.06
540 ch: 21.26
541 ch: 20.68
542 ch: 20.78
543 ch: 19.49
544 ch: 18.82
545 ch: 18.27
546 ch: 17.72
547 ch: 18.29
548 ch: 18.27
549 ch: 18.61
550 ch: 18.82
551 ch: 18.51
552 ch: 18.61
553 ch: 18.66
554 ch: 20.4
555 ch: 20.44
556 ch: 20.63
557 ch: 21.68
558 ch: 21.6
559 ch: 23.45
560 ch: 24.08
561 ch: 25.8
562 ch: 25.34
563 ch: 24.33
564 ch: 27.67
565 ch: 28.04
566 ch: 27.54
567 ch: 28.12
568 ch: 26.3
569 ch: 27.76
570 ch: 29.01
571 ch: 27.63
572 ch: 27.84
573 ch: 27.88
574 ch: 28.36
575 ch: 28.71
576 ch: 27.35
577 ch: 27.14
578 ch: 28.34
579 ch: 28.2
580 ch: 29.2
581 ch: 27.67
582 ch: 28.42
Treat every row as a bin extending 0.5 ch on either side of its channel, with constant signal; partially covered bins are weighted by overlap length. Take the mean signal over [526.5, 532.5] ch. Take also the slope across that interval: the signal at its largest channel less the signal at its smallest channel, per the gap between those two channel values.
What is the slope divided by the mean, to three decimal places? -0.020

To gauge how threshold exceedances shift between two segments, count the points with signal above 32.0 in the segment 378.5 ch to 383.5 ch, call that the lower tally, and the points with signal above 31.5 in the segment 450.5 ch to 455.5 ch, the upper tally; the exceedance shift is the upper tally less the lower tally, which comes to 1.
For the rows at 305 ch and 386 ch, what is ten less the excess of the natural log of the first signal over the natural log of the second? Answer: 10.0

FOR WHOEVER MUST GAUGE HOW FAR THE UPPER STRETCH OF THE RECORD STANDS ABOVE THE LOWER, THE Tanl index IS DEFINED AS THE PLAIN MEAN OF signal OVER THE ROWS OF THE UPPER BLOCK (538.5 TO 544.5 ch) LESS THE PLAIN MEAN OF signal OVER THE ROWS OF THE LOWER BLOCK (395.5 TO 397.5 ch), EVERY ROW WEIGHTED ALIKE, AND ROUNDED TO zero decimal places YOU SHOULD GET -10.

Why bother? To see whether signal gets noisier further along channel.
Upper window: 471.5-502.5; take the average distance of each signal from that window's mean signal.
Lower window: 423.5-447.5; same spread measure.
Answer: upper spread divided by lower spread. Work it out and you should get 1.8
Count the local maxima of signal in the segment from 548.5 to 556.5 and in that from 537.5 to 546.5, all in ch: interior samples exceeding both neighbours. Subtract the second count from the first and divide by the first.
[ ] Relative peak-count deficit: -1.0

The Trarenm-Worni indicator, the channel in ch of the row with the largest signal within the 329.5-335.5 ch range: 335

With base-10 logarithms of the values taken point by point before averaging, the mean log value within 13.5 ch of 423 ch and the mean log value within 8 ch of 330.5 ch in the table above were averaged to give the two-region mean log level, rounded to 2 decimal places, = 1.40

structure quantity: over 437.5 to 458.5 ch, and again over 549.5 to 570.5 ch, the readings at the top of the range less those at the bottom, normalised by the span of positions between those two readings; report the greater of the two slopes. 0.51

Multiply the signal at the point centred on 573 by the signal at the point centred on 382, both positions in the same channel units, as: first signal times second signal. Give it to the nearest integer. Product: 915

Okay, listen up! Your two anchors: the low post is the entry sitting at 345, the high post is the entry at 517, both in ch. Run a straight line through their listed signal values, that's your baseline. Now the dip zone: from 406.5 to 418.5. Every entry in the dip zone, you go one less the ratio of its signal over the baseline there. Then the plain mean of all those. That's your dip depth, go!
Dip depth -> -0.076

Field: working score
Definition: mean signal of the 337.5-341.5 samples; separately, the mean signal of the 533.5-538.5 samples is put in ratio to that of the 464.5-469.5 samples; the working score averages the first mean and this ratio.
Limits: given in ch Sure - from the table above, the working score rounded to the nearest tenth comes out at 13.1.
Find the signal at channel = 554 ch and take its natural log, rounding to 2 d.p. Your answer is 3.02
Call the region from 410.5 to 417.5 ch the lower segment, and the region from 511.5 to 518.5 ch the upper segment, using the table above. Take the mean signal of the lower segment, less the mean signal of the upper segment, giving 2.6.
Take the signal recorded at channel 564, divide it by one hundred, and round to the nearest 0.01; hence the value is 0.28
